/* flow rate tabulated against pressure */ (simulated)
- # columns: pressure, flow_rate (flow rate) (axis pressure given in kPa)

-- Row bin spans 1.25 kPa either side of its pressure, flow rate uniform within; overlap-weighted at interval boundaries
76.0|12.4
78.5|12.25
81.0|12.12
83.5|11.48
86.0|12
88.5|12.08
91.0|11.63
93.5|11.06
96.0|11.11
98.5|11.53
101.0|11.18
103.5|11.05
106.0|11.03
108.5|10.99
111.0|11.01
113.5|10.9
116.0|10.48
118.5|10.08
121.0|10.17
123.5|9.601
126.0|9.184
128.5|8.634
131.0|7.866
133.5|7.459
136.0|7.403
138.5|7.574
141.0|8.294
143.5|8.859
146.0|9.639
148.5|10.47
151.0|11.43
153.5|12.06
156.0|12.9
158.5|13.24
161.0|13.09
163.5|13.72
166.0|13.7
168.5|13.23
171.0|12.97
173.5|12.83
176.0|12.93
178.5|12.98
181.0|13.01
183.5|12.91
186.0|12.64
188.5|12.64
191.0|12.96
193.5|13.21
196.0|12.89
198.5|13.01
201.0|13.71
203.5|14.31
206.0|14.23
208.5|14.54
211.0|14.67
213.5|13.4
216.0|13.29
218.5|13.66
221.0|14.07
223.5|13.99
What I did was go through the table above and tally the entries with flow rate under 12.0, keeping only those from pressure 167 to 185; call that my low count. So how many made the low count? 0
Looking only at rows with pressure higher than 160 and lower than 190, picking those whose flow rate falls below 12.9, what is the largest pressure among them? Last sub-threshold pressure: 188.5 kPa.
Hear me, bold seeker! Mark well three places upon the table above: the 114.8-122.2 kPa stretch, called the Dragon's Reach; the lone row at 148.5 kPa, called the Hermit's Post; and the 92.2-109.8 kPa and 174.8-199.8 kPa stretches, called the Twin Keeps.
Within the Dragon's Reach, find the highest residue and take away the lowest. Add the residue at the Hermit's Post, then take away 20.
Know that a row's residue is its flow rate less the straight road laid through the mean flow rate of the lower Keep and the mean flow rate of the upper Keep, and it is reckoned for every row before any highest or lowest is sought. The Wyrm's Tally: -21.2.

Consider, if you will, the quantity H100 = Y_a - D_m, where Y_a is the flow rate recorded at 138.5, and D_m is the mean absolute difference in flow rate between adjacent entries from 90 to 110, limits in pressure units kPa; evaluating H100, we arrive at 7.3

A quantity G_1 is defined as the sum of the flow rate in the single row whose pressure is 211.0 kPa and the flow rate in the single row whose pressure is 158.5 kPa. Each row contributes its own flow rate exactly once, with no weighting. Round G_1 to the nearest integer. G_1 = 28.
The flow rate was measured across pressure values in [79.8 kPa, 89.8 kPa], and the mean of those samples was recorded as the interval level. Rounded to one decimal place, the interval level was 11.9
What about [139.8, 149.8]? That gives 9.3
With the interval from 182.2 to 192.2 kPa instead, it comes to 12.8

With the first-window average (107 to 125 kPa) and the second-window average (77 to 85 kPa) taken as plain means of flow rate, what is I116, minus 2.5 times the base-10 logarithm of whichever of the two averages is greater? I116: -2.69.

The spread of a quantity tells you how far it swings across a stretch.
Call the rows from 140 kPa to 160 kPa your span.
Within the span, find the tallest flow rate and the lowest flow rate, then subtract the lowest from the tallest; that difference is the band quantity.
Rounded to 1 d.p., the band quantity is 4.9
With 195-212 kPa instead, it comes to 1.8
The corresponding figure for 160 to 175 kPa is 0.9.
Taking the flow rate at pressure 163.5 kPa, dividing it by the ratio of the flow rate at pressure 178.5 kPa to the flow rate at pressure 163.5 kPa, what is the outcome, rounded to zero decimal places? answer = 15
